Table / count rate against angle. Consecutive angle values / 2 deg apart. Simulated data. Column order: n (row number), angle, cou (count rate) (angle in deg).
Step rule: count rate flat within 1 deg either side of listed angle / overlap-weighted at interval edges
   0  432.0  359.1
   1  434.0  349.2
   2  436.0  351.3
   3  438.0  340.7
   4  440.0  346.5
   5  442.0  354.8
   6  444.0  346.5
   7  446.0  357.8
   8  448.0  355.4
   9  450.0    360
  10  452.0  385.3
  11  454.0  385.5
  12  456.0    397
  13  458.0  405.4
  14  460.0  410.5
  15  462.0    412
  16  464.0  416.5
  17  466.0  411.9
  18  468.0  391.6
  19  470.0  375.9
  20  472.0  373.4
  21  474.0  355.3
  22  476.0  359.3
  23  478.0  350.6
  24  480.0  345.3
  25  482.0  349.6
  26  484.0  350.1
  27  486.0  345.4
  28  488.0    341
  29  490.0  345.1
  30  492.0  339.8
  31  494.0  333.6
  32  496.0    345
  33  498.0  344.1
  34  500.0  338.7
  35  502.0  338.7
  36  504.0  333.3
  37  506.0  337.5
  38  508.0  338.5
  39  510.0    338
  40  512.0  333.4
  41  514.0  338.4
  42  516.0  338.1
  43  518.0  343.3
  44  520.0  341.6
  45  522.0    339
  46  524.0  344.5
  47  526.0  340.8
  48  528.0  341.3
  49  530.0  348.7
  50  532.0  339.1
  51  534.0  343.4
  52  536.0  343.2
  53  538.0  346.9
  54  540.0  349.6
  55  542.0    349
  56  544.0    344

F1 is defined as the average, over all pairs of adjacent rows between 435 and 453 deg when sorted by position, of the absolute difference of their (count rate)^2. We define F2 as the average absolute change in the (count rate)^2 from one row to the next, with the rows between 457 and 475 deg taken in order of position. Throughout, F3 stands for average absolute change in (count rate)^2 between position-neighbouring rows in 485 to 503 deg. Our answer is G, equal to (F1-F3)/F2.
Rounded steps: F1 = 6847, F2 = 7045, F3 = 3210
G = 0.5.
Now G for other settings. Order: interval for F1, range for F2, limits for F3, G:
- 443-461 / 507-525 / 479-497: 1.4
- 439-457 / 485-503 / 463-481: -0.3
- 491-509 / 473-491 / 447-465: -0.9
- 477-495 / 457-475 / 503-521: 0.2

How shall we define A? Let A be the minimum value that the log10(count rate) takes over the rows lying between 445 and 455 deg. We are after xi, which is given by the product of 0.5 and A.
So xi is 1.28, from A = 2.55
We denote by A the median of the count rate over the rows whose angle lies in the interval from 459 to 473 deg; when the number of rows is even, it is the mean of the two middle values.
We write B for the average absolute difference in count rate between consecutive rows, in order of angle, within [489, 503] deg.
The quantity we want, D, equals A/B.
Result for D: 84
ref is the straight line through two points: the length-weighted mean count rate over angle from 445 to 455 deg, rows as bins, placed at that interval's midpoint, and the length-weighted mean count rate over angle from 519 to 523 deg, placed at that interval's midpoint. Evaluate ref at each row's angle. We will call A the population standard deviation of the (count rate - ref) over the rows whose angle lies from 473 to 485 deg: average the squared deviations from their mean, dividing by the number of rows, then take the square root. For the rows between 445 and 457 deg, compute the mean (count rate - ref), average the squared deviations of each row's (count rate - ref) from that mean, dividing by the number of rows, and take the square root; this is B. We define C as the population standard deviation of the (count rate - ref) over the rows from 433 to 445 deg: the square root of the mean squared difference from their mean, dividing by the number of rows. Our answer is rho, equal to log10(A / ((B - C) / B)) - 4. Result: -3.30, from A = 4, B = 18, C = 4.6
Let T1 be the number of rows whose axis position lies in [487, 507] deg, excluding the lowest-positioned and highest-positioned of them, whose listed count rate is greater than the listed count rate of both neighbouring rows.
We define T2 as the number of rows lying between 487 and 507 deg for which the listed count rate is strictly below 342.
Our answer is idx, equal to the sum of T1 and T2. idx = 9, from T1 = 2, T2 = 7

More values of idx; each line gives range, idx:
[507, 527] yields 11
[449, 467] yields 1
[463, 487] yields 2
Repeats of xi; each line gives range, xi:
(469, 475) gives 1.28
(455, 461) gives 1.30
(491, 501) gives 1.26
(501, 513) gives 1.26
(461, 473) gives 1.29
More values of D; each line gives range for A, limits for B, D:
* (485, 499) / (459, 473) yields 42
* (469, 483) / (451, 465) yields 68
